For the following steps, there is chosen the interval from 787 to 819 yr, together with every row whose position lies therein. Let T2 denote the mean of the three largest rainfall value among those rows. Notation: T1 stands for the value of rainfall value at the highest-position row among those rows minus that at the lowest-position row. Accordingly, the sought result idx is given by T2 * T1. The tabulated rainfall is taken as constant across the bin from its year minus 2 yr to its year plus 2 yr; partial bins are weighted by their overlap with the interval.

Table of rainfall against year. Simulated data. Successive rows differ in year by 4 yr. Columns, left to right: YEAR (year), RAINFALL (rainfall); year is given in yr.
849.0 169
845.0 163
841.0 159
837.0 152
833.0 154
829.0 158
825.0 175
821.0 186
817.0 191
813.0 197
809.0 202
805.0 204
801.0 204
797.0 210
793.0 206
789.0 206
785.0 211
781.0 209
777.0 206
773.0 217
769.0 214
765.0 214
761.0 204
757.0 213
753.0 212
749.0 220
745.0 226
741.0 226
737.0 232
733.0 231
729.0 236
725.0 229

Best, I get -3110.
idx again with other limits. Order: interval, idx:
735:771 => -4104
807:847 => -7670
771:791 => -2336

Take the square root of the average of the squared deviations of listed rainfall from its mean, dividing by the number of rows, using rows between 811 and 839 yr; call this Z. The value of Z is 17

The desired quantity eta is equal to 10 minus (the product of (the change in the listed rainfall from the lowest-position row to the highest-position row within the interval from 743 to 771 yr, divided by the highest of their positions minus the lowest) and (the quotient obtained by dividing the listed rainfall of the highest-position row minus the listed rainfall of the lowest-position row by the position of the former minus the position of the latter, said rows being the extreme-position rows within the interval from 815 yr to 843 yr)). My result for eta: 9.3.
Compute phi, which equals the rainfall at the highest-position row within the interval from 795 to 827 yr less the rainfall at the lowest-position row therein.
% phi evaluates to -35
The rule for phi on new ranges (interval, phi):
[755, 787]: -2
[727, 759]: -23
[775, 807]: -2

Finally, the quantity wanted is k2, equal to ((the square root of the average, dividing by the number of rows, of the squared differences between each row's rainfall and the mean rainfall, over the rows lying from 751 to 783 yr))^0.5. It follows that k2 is 2.0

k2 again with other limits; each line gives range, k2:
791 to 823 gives 2.8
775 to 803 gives 1.5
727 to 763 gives 3.2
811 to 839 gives 4.2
